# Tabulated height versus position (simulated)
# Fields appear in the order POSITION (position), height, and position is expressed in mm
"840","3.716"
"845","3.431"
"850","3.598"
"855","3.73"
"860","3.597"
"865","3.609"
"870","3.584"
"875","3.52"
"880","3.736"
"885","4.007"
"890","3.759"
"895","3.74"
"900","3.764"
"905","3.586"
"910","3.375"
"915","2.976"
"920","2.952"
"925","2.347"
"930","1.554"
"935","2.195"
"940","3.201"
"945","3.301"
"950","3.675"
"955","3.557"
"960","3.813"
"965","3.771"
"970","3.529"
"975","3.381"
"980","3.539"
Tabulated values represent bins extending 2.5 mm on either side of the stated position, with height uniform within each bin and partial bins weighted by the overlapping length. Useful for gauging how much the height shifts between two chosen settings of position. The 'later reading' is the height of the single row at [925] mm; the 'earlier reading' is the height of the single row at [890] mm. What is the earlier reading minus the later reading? 1.4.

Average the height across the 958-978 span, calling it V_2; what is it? 3.62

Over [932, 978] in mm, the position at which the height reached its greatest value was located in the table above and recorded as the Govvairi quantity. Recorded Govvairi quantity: 960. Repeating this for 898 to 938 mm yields 900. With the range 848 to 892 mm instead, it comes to 885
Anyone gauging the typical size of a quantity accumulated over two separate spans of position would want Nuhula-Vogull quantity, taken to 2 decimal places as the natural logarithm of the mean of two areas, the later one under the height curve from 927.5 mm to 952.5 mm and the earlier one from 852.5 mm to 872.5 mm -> 4.26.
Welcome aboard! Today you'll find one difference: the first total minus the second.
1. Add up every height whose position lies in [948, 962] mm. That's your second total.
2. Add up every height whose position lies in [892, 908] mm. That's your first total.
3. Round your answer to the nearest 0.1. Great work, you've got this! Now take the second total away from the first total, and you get 0.0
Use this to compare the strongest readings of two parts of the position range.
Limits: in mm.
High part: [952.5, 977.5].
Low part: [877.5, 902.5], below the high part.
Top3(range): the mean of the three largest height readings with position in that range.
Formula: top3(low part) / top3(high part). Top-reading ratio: 1.03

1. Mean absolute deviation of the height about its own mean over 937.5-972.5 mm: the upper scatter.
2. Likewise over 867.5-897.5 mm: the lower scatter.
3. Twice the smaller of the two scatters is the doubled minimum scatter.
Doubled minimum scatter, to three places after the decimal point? 0.230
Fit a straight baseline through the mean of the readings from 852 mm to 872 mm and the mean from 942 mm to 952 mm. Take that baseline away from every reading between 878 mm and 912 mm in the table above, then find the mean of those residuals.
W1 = 0.1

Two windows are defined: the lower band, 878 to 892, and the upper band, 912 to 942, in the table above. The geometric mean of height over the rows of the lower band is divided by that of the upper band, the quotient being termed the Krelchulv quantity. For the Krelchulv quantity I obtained 1.55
